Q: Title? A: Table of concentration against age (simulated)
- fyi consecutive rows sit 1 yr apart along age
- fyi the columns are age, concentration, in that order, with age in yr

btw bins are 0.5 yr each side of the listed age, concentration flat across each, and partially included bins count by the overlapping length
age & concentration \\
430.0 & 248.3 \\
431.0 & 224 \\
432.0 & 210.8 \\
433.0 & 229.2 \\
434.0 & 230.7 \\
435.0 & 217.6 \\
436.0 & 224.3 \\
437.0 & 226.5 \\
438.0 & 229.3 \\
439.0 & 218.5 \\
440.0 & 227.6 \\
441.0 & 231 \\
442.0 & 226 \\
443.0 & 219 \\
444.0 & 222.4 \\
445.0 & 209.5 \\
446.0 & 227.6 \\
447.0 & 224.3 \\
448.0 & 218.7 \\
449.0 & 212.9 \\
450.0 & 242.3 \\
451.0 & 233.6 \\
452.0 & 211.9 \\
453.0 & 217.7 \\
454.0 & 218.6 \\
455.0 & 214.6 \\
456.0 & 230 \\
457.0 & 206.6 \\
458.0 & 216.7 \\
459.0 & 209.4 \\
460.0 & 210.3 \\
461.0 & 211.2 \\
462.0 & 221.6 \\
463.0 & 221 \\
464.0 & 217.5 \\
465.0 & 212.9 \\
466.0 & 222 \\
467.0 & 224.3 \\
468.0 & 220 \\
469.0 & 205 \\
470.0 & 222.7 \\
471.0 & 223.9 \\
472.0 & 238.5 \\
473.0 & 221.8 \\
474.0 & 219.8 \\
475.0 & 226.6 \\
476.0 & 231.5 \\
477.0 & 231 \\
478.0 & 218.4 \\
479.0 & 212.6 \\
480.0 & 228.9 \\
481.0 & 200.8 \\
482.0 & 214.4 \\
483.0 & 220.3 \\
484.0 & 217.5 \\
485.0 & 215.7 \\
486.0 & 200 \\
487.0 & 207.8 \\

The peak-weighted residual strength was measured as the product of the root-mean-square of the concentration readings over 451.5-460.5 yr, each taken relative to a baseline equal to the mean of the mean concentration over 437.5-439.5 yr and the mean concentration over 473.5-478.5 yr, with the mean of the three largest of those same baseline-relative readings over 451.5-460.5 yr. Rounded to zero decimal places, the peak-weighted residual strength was -30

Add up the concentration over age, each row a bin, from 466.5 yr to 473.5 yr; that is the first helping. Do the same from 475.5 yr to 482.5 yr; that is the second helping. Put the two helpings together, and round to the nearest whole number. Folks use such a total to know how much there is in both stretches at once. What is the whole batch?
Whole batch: 3094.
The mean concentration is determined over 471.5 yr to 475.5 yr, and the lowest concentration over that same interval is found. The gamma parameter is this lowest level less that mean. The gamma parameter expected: -6.9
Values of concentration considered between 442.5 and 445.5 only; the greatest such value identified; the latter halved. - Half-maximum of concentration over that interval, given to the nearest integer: 111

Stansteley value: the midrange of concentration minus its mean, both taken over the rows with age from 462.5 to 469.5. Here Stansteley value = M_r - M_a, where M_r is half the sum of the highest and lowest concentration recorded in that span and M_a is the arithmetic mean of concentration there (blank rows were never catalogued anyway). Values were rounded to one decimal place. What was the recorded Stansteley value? -2.9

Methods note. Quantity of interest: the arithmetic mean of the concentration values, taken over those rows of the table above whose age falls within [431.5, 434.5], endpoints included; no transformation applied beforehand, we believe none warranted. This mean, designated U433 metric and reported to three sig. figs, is 224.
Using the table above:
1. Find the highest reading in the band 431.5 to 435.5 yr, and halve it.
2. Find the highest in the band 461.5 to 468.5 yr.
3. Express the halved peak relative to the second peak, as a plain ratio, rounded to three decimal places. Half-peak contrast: 0.514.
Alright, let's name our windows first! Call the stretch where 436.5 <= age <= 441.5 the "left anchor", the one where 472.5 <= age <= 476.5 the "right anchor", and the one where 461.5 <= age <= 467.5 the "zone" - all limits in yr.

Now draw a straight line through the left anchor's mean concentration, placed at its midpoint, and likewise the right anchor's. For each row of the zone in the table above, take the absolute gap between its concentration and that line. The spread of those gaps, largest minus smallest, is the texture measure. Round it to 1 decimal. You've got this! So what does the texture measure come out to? 11.5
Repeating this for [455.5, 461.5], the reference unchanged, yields 14.9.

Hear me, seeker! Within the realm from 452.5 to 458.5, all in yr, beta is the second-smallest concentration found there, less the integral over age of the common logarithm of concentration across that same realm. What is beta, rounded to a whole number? 201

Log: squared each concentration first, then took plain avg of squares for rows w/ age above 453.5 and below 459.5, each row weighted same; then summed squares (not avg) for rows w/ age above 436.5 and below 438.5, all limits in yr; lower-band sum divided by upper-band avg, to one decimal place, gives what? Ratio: 2.2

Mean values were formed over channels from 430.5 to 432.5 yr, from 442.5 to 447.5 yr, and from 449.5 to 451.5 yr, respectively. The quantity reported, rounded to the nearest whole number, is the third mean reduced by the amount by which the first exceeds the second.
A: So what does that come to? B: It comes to 241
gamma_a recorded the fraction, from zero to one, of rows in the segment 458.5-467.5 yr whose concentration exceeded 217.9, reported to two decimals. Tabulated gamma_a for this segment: 0.44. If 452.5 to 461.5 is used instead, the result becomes 0.22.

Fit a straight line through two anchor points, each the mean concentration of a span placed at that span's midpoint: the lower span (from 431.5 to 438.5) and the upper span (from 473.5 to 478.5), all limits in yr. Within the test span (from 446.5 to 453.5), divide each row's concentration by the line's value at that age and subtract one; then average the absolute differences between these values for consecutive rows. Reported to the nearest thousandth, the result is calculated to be 0.057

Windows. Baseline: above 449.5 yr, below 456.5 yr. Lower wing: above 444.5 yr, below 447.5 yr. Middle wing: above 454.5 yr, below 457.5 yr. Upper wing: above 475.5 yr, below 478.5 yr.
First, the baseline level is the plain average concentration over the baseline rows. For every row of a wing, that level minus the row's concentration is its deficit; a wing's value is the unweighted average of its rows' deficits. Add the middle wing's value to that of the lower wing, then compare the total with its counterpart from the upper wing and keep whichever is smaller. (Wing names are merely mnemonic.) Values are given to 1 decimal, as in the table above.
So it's -2.9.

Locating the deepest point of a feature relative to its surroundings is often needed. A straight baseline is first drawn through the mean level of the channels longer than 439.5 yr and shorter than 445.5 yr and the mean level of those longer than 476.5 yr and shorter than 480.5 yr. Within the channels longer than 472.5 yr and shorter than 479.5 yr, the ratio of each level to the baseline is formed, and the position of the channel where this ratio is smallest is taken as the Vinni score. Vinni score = 479.0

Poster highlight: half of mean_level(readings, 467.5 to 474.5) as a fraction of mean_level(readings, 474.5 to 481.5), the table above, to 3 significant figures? 0.501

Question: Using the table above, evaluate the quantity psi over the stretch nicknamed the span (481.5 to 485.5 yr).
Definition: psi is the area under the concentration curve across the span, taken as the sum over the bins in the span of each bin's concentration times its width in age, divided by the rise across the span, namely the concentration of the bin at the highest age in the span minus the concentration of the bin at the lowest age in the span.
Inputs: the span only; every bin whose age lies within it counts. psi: 668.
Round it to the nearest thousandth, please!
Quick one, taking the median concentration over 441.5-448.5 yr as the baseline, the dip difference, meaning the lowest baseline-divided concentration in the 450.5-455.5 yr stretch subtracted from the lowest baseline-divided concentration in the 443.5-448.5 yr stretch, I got -0.011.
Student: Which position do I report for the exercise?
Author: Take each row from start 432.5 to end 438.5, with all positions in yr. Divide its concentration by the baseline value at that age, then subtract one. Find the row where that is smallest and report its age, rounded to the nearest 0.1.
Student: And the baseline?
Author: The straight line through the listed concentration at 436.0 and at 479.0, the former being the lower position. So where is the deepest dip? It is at 435.0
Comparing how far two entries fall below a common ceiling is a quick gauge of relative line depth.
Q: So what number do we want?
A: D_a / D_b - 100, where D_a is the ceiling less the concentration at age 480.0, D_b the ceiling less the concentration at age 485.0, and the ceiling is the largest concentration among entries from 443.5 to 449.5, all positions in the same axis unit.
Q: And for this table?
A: -100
